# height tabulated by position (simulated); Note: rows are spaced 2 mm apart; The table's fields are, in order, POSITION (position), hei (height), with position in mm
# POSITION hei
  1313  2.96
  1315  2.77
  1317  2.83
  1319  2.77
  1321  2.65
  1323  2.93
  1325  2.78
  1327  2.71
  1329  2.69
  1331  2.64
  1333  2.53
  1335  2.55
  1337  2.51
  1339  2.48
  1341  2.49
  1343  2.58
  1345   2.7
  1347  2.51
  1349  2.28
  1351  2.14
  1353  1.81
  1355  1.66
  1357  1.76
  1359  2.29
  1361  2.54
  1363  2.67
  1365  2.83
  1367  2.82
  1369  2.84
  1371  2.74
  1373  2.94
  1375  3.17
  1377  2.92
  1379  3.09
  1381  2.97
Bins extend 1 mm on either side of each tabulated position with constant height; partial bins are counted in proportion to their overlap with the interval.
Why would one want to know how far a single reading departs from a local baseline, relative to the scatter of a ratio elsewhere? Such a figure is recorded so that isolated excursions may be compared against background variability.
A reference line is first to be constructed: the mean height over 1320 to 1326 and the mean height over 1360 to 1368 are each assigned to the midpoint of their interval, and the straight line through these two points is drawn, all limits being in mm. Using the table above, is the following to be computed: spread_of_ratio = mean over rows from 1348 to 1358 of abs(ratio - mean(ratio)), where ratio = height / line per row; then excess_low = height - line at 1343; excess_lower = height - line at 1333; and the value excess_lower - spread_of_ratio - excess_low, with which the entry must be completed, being -0.15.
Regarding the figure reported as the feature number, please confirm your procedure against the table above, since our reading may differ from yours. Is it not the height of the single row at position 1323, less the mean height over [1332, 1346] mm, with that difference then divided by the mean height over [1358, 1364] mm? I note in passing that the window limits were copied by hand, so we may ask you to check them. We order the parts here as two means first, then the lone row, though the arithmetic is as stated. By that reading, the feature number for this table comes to 0.15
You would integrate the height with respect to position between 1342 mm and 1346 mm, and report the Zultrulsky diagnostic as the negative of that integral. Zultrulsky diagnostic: -11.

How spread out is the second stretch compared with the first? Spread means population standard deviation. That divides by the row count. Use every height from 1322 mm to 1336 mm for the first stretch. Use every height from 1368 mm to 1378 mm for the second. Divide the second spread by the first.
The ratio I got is 1.1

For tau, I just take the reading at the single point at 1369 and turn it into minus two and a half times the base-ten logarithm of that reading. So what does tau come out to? -1.13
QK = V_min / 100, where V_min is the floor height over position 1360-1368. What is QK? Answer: 0.0254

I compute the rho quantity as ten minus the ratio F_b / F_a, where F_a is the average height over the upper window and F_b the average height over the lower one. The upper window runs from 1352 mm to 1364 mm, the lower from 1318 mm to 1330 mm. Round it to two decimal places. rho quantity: 8.70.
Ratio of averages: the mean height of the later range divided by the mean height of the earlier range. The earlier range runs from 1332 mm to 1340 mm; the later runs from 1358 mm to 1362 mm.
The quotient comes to 0.96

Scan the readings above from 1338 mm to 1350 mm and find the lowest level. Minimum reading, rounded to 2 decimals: 2.28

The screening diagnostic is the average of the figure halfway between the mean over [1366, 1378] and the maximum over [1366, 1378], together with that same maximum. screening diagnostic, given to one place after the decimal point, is 3.1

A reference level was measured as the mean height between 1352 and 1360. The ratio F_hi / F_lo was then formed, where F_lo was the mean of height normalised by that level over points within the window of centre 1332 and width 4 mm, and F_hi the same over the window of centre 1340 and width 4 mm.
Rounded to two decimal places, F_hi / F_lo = 0.96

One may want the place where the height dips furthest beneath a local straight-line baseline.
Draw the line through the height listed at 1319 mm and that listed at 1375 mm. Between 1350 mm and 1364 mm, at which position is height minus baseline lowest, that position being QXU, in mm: 1355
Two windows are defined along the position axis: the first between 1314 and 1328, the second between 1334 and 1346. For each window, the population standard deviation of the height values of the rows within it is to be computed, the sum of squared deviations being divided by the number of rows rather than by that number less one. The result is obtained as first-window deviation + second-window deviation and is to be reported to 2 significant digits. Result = 0.16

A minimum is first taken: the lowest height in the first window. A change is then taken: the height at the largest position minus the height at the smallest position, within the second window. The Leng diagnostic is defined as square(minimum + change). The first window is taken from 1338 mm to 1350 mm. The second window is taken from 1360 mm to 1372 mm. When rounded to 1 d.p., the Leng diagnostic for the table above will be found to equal 6.2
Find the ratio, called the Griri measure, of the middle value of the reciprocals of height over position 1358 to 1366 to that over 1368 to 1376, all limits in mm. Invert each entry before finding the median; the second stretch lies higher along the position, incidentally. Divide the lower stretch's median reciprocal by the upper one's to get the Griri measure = 1.1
